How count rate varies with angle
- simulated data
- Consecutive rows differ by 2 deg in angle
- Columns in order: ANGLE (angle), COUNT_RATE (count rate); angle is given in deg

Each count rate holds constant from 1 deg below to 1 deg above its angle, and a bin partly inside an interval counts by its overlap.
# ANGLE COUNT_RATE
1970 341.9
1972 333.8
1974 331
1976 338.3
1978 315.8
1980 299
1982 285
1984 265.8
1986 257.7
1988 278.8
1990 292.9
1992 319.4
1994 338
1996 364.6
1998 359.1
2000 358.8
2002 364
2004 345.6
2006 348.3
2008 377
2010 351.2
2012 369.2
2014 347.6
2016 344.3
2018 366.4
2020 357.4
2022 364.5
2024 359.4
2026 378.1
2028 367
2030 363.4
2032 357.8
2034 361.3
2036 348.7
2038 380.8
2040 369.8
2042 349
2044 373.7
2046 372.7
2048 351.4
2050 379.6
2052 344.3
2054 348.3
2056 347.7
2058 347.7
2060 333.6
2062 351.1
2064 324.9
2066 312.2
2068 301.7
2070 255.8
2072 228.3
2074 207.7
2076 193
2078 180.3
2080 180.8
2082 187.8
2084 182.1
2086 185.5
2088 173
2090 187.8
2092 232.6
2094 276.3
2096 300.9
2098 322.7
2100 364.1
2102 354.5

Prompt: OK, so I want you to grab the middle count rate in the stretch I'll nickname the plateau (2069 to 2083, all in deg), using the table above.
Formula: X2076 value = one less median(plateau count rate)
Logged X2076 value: -192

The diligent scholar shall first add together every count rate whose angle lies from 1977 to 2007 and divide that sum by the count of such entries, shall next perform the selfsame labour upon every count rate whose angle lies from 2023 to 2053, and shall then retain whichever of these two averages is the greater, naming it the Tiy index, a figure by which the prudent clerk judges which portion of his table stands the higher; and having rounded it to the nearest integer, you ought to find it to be 364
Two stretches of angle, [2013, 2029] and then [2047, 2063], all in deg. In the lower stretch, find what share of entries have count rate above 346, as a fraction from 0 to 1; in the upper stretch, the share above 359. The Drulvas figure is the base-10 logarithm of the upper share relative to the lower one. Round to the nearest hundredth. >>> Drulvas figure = -0.85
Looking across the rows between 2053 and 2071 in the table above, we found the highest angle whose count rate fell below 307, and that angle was 2070 deg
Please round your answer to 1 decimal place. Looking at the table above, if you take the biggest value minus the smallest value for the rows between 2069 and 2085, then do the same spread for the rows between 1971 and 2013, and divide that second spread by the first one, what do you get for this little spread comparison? 1.6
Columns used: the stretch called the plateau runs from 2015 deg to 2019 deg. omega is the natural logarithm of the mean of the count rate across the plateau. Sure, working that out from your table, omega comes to 5.87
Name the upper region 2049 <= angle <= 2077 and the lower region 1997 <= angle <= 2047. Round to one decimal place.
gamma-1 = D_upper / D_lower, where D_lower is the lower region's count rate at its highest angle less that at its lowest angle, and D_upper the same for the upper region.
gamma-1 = -13.7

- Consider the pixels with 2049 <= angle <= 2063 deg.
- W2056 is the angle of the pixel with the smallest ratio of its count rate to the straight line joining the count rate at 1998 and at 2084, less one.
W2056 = 2052 deg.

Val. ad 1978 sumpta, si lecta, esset 315.8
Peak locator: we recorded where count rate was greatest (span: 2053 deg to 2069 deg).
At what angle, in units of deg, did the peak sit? 2062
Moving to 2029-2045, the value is 2038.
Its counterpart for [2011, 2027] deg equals 2026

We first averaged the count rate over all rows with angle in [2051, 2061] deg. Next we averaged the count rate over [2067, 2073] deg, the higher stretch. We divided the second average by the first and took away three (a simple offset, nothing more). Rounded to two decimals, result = -2.24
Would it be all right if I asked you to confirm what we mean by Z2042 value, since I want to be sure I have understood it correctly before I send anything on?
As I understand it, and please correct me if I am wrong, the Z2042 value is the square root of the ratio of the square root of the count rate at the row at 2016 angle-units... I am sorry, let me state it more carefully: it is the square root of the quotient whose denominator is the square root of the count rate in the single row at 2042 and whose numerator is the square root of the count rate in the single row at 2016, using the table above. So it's 0.997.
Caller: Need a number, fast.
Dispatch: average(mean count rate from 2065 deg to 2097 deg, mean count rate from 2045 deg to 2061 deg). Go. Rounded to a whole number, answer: 289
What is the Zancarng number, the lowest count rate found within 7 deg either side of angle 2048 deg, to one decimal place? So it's 344.3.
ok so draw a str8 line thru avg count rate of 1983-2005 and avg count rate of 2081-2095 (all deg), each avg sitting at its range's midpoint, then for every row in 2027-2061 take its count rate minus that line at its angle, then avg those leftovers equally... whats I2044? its 100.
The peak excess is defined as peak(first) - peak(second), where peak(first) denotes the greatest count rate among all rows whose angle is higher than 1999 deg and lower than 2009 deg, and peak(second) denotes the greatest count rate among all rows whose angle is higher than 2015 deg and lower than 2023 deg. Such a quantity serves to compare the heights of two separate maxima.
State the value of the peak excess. 11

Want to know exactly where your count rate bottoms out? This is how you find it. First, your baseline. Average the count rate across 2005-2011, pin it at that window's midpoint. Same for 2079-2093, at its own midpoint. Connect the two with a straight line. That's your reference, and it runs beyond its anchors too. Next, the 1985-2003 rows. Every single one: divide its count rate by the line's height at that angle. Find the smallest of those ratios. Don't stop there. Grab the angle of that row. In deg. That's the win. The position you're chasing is 1986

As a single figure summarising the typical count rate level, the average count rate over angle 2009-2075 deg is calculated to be 343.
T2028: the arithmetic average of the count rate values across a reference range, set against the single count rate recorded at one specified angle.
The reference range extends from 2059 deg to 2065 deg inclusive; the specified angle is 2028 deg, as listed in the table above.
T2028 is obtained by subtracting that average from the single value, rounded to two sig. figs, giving 30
